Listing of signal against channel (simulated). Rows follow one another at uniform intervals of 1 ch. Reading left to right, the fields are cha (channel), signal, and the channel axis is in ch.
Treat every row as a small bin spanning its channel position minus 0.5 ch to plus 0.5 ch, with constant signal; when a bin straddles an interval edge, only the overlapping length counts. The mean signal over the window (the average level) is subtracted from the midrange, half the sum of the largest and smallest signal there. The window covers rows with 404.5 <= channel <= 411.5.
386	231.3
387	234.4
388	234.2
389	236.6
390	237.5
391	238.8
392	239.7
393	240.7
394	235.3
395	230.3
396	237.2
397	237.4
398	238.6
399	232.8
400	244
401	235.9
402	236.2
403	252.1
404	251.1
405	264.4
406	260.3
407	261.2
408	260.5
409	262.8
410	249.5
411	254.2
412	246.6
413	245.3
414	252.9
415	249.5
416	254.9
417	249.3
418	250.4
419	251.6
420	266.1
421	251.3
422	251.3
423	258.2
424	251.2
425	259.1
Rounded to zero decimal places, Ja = -2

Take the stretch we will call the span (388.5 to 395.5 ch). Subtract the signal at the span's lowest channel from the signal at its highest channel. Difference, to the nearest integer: -6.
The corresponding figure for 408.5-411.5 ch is -9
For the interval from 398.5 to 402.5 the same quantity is 3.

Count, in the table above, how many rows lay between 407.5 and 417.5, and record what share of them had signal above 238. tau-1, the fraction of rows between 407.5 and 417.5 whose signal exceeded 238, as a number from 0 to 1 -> 1.00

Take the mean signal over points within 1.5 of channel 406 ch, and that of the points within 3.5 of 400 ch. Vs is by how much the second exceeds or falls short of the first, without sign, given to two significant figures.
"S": 22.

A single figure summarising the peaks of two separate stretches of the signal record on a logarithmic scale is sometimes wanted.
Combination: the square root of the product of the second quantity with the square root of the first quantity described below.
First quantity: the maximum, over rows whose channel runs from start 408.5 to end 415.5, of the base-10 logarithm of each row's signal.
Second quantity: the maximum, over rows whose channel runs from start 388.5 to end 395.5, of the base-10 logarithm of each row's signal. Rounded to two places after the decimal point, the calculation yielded 1.92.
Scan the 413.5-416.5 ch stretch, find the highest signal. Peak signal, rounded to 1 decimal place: 254.9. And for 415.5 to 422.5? 266.1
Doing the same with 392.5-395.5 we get 240.7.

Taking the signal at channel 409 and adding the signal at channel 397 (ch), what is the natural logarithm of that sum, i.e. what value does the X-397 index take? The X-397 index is 6.22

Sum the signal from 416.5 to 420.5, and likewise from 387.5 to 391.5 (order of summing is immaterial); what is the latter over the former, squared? 0.87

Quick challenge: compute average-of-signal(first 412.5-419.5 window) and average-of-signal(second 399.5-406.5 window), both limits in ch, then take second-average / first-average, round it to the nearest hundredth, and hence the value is 0.99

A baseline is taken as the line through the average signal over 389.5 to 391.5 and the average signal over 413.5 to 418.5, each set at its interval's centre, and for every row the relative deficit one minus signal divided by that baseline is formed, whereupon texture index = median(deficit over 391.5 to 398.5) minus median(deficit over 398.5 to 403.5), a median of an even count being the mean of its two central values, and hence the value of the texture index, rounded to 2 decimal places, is -0.02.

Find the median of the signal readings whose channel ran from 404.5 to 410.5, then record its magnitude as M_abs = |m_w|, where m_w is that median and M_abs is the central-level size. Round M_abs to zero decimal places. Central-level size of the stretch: 261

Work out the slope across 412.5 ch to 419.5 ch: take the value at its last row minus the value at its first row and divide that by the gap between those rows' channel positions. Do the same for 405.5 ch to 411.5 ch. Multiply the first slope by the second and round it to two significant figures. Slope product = -1.3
